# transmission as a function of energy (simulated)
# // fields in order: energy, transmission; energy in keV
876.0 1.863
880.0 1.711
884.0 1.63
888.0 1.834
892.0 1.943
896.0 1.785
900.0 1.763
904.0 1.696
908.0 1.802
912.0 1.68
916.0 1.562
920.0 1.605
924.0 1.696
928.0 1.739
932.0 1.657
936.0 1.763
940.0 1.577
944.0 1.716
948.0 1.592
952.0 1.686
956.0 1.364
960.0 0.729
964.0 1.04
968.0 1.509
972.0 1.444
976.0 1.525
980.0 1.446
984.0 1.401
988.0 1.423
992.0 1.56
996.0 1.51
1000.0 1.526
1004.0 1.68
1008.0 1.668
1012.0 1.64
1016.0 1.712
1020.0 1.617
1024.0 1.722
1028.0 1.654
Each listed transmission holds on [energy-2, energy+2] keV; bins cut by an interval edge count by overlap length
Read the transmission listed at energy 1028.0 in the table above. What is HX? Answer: 1.654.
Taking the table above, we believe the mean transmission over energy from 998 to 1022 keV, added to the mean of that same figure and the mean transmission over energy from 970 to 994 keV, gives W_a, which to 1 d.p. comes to 3.2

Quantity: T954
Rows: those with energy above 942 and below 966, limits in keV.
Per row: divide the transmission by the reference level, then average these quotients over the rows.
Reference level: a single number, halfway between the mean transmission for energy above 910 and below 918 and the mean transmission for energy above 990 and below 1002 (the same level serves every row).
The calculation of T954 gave 0.86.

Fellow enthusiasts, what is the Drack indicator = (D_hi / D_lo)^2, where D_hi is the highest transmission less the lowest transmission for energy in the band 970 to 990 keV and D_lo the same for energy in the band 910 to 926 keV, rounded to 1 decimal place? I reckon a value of 0.9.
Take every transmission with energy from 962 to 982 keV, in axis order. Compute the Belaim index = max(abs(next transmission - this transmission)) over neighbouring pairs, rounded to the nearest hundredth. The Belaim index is 0.47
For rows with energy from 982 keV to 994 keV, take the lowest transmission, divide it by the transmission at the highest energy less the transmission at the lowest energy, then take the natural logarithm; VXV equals 2.2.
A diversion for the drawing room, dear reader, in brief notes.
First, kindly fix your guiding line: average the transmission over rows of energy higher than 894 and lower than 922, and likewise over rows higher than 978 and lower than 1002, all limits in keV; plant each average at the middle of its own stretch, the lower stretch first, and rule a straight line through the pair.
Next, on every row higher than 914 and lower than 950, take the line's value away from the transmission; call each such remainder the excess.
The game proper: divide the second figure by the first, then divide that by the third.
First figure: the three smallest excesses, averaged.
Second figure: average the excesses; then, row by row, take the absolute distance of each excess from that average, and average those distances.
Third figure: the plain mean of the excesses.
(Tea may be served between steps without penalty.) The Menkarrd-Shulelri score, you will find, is -43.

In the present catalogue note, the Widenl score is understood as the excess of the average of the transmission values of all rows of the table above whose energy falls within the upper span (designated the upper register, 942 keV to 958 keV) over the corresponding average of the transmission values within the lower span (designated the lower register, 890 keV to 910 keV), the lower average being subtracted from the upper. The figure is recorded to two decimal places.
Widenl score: -0.21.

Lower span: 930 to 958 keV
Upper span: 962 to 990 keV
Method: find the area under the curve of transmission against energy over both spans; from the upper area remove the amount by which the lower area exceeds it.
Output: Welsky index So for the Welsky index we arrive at 33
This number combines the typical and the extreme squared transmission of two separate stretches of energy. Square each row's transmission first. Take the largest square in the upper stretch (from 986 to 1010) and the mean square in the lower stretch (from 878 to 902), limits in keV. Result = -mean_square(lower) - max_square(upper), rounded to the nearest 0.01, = -5.99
